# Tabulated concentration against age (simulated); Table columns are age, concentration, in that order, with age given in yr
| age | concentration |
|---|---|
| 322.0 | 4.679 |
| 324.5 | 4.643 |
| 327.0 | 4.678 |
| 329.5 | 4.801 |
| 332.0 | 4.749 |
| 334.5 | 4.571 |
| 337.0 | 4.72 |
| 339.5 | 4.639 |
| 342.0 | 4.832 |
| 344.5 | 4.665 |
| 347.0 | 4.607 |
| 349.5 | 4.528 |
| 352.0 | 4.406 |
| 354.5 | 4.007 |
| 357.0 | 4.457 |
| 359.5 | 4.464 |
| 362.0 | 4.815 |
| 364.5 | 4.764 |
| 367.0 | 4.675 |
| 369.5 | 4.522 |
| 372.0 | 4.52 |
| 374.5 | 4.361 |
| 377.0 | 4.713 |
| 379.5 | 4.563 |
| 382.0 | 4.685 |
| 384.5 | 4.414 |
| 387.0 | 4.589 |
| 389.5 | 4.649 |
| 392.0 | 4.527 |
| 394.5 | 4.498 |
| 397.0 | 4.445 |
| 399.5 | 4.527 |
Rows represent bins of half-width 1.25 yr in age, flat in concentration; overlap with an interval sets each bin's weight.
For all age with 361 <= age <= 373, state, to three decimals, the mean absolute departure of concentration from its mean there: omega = 0.111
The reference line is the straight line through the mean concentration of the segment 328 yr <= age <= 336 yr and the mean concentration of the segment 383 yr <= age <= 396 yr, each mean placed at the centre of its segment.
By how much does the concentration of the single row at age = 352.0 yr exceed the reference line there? -0.24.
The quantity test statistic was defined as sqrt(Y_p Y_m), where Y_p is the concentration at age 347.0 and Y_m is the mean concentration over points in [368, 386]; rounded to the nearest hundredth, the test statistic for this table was 4.57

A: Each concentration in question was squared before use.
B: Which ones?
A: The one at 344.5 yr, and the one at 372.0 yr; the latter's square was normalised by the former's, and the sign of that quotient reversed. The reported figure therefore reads -0.939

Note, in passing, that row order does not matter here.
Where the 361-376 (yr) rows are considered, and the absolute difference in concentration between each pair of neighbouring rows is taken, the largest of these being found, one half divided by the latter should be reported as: 3.1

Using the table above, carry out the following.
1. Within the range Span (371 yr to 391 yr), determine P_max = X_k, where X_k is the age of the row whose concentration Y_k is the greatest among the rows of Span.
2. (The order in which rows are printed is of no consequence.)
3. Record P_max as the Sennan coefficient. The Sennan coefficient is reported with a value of 377.0 yr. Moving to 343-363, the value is 362.0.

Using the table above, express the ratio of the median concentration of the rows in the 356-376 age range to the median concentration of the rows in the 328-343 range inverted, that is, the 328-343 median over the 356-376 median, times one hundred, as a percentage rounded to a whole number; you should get 105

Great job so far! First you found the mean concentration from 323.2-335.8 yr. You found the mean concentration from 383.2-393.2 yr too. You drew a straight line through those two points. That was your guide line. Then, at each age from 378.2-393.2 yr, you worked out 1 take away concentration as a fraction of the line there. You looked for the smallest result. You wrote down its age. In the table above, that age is 382.0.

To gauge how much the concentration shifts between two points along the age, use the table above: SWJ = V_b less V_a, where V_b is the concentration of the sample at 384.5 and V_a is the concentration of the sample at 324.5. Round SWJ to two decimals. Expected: -0.23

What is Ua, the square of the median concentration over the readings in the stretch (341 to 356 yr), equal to 20.9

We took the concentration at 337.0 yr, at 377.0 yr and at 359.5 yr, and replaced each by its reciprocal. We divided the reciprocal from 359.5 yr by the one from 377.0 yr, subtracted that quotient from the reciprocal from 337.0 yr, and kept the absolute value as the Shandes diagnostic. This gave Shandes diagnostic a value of 0.84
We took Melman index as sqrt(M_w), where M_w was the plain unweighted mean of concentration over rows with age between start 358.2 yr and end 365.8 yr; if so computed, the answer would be 2.16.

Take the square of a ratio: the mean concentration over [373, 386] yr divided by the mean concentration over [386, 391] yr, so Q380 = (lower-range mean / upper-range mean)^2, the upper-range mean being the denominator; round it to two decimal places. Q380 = 0.97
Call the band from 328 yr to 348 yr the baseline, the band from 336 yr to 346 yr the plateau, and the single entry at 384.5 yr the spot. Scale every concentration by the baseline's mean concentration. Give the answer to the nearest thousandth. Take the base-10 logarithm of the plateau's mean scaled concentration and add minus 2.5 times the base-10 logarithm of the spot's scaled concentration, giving 0.069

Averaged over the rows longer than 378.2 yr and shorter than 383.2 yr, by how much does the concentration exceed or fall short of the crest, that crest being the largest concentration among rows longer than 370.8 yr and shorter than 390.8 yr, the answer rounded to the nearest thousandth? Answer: -0.089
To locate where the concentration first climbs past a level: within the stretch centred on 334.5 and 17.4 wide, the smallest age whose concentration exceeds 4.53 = 327.0 yr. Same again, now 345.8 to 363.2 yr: 347.0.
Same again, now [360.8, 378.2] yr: 362.0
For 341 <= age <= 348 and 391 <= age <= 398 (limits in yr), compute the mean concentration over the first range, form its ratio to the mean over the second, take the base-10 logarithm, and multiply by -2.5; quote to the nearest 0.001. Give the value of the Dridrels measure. -0.050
